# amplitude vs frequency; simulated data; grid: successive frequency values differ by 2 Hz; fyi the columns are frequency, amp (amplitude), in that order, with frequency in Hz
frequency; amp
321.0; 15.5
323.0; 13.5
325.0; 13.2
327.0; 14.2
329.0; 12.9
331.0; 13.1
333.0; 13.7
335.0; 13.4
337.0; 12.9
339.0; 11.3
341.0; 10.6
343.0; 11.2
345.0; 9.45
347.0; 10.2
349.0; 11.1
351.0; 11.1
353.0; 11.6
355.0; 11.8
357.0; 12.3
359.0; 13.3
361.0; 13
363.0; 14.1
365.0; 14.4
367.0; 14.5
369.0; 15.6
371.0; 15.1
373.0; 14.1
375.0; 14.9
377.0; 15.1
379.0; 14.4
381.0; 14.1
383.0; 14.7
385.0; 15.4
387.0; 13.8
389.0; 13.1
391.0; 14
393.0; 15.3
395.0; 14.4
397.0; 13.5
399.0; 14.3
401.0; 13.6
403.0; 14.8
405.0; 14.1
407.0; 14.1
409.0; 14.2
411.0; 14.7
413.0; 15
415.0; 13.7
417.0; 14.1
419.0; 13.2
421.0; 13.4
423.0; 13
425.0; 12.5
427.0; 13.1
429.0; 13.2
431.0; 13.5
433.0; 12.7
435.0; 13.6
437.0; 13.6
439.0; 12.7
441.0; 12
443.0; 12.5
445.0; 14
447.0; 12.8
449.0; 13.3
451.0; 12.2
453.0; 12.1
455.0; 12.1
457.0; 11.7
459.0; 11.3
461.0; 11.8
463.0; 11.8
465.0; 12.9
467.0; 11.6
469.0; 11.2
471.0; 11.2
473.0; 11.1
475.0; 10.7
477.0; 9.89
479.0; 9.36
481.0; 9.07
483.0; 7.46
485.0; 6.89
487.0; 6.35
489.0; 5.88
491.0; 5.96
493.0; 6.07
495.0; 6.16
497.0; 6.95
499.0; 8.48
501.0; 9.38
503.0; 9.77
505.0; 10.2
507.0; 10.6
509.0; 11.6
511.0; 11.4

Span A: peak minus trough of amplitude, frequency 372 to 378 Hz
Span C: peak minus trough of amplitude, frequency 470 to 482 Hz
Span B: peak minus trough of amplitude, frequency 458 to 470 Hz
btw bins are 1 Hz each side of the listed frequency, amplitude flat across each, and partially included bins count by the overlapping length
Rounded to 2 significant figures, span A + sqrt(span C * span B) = 2.9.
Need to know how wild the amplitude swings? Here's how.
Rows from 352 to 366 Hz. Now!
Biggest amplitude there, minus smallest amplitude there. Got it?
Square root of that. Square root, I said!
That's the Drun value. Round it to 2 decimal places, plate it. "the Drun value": 1.67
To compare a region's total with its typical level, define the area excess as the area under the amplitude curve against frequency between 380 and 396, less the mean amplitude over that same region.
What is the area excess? 215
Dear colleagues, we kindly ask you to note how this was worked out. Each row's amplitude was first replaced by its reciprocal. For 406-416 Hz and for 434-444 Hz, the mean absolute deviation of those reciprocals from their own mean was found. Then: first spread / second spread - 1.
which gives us -0.43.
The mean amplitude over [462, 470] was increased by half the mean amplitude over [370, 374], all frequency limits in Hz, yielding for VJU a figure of 19.2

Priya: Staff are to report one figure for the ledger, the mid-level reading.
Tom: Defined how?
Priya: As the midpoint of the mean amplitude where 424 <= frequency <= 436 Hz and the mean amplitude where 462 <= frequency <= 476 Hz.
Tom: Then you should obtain 12.3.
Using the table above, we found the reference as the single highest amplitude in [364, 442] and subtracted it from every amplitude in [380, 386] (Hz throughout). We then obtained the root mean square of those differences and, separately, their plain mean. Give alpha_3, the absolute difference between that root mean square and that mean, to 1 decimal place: 1.9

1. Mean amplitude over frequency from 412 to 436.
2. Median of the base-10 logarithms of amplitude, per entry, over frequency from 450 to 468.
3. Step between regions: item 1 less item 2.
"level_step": 12.3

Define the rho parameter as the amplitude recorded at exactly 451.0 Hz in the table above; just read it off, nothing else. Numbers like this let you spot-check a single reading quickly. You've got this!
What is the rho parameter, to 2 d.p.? 12.20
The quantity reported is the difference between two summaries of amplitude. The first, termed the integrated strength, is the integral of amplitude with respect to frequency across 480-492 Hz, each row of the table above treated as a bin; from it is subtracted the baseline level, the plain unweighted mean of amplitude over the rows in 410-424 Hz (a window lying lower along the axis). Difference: 69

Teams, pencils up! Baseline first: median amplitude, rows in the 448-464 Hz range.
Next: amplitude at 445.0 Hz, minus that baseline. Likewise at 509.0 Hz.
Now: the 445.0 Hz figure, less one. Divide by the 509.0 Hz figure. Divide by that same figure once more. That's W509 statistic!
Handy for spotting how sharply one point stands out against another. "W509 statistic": 8.6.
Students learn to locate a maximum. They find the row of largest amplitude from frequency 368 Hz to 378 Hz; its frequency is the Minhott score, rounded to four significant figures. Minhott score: 369.0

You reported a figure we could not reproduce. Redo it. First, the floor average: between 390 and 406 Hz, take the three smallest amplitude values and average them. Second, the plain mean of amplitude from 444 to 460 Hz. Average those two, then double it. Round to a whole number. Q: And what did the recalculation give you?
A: 26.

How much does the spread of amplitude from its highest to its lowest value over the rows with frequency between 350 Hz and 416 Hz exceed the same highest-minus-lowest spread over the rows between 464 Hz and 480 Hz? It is 1.0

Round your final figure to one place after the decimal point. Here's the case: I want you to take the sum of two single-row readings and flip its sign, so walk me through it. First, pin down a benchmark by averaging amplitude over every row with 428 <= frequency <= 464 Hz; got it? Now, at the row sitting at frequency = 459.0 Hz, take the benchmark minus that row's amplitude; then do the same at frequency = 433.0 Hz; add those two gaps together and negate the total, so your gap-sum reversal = -1.2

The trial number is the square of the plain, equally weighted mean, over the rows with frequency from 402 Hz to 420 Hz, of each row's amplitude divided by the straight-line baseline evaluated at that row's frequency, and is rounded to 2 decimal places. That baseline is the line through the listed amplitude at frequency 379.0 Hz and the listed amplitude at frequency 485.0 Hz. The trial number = 1.37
